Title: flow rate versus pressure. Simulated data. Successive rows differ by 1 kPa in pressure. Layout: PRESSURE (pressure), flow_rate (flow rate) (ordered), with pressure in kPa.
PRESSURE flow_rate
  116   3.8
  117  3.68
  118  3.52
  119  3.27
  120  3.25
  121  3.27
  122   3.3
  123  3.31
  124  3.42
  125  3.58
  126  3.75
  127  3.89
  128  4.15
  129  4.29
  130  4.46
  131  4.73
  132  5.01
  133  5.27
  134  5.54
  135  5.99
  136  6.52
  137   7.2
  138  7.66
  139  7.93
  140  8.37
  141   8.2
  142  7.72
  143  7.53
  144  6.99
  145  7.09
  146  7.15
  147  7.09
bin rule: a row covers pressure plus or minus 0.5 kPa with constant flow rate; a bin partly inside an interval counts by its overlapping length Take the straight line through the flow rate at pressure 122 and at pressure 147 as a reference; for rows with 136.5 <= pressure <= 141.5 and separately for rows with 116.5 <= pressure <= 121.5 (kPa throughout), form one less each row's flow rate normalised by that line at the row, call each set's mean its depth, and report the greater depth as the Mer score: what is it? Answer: -0.205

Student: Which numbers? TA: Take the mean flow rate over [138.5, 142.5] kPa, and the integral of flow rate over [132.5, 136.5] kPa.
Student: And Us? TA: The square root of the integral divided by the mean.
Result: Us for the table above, 1.70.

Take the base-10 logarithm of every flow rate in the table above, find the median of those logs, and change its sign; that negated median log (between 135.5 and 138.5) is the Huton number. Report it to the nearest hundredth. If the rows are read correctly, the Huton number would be -0.86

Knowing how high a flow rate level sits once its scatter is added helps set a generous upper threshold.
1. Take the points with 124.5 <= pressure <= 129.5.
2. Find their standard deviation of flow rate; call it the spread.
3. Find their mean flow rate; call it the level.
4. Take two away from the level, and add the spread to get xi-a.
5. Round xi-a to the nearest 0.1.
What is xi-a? 2.2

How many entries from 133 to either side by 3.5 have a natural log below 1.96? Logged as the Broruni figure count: 7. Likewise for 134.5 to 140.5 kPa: 2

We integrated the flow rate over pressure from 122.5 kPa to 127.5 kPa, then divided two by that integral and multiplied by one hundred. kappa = 11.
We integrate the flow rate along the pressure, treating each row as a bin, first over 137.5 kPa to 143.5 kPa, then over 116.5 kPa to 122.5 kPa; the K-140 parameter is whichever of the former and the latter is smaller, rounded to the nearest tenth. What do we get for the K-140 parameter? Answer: 20.3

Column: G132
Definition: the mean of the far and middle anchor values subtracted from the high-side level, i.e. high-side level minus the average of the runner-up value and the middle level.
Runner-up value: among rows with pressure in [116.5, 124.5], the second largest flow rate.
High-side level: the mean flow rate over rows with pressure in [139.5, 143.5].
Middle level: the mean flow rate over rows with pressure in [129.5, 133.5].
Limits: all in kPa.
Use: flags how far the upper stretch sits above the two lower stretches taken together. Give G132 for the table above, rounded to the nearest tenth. 3.8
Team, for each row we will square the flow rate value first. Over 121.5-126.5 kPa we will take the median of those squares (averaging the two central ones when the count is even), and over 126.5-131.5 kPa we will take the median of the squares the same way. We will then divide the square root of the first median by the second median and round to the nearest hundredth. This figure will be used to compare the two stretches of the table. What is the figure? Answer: 0.19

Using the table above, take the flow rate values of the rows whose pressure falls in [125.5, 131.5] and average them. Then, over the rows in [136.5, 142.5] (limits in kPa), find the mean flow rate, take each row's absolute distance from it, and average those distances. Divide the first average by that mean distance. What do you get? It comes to 13.2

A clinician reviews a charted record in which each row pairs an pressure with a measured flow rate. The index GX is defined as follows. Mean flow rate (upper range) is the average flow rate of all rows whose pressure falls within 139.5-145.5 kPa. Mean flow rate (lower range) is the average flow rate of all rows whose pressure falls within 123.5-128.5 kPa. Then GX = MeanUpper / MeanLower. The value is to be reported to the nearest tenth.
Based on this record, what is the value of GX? 2.0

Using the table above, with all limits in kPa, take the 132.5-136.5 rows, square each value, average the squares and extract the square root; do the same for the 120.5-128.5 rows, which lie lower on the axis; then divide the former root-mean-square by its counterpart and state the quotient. 1.63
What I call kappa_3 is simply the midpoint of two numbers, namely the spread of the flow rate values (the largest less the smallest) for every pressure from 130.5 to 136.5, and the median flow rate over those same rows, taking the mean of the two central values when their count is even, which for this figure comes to 3.6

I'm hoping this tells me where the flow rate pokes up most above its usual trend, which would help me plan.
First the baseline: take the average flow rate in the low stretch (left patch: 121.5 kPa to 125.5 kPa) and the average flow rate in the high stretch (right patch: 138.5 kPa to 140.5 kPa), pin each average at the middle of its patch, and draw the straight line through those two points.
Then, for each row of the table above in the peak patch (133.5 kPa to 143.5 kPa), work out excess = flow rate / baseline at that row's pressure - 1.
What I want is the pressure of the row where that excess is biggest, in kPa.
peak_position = 140 kPa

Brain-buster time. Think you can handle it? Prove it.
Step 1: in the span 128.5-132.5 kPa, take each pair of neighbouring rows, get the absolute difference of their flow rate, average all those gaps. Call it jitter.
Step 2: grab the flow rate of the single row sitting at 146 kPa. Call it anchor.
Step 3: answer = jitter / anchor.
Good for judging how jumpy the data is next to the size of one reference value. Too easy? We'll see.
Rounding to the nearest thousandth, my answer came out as 0.034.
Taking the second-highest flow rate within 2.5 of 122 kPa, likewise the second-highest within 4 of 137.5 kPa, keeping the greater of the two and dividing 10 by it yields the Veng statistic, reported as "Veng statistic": 1.22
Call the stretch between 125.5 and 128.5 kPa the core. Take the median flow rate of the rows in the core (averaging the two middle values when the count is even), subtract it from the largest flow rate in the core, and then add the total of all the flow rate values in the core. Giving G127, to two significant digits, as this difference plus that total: 12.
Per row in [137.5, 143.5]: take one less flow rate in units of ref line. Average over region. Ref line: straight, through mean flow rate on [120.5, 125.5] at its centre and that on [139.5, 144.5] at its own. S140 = -0.07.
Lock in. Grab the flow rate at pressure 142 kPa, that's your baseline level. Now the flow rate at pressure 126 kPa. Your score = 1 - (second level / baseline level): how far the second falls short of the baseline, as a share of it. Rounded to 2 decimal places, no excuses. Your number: 0.51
